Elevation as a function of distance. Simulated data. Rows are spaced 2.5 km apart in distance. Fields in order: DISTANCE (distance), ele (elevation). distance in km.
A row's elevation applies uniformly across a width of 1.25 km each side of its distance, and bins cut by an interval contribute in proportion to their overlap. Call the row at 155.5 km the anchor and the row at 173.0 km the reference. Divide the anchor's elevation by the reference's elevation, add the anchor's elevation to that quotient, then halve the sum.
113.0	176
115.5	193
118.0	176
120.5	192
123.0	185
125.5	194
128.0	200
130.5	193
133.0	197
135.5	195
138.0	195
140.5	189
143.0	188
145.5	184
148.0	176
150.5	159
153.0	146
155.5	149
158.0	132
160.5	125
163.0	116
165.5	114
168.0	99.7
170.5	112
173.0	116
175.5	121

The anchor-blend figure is 75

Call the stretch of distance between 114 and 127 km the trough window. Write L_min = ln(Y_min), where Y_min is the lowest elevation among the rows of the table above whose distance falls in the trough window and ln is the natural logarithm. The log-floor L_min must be 5.17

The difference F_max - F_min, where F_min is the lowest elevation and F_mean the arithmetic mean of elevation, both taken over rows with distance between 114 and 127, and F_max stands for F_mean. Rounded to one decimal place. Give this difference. 12.0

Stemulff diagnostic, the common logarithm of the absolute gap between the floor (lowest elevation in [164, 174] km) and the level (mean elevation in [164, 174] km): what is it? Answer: 1.03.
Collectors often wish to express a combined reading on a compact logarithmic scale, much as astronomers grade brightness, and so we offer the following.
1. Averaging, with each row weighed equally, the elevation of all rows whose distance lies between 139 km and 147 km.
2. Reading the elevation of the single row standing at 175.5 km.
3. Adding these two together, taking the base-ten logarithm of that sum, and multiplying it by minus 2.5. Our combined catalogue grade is -6.22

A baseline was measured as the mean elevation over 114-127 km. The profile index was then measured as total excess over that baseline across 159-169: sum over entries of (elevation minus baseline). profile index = -297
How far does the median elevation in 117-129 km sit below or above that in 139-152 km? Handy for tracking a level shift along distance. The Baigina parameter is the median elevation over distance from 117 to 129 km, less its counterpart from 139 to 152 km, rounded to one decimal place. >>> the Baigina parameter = 8.0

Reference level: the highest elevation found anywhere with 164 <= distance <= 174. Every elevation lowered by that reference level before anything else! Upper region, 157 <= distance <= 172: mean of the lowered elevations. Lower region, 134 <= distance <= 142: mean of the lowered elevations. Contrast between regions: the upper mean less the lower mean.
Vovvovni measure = -77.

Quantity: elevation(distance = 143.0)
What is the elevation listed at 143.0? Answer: 188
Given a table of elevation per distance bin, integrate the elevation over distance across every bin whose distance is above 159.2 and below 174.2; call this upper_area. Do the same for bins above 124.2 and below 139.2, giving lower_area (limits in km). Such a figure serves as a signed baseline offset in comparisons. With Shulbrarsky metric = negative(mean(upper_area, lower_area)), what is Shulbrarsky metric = -2321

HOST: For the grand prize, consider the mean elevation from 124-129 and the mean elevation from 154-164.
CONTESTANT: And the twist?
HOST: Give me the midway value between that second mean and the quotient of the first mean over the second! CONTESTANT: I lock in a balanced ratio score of 66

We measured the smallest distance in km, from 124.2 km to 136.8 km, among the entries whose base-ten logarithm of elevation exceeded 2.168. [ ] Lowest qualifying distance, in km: 125.5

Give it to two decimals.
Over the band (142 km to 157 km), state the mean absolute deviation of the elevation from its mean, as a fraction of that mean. 0.09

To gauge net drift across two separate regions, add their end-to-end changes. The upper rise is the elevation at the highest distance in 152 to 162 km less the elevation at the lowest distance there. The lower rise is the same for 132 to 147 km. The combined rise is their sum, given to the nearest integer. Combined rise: -34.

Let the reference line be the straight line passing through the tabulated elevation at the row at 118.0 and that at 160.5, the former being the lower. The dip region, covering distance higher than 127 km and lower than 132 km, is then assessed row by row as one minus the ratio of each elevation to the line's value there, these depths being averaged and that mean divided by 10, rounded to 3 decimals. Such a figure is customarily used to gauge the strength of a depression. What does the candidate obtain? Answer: -0.021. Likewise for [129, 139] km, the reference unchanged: -0.025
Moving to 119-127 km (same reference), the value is -0.012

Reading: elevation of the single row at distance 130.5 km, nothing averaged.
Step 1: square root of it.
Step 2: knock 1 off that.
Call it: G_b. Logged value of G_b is 12.9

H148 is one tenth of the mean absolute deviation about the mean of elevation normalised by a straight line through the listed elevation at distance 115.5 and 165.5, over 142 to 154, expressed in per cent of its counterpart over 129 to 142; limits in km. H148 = 22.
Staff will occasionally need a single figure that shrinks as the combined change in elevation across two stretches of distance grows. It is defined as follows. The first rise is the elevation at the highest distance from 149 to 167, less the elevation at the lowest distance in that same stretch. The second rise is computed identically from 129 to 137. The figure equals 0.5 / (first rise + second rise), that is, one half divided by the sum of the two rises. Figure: -0.012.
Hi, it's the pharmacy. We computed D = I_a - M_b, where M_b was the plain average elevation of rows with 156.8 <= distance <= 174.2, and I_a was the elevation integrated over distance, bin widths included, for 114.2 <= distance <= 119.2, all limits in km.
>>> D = 806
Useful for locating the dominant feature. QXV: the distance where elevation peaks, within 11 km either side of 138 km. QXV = 128.0 km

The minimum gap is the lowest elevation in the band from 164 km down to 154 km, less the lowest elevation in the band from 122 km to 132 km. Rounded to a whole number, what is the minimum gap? -69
